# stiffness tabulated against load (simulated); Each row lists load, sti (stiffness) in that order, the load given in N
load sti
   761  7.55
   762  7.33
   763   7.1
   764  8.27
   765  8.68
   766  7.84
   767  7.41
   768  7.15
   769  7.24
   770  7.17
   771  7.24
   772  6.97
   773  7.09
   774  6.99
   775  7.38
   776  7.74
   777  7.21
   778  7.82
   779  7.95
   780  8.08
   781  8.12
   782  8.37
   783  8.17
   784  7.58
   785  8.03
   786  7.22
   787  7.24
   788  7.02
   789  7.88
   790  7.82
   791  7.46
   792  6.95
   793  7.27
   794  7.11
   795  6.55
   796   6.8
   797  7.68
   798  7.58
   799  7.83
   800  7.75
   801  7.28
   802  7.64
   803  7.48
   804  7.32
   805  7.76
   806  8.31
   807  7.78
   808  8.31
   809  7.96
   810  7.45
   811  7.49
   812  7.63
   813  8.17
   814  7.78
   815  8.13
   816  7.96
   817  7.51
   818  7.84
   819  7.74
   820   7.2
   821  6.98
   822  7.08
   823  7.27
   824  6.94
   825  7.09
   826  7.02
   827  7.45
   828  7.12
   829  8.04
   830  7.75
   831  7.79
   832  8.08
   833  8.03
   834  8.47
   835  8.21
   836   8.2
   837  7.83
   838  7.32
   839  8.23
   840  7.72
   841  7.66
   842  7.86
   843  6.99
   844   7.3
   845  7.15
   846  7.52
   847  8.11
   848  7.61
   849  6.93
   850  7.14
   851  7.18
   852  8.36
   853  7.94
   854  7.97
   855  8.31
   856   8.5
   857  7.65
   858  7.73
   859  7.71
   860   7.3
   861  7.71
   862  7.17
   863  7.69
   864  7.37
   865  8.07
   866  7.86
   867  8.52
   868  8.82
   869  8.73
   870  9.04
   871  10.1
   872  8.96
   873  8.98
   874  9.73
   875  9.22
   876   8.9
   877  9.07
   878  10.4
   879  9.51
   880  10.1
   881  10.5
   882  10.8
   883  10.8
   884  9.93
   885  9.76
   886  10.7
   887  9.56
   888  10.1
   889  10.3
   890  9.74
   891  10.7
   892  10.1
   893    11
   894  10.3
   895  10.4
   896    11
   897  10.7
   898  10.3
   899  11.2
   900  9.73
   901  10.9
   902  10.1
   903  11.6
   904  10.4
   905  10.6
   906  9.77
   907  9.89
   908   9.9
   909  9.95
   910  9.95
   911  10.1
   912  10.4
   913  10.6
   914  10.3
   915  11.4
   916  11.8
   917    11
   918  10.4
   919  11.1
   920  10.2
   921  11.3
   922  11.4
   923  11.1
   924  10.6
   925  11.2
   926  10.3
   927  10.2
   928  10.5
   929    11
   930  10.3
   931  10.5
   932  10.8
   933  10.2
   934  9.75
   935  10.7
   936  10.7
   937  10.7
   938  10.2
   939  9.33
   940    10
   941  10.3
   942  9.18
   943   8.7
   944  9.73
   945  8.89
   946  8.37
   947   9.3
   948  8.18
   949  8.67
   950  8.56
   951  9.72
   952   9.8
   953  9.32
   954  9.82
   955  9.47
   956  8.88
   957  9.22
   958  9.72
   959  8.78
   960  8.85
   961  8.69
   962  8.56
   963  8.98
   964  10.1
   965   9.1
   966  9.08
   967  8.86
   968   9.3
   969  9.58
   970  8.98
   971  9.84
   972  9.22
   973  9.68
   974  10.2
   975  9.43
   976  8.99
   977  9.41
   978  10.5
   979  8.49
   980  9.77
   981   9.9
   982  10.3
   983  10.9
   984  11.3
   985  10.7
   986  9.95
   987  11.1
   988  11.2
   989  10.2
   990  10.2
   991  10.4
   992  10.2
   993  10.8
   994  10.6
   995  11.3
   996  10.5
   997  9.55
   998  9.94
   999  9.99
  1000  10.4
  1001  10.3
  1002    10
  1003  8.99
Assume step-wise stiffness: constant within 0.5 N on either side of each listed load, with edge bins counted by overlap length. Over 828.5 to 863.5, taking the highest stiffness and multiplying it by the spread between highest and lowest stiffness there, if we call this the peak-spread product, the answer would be 13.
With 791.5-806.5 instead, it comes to 15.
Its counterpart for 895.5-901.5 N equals 16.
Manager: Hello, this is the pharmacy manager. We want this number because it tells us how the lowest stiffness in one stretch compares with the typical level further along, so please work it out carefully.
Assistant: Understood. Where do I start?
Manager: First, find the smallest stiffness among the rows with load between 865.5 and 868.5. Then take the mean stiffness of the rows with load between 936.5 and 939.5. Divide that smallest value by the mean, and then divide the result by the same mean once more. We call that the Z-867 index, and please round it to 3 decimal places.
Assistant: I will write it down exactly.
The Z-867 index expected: 0.077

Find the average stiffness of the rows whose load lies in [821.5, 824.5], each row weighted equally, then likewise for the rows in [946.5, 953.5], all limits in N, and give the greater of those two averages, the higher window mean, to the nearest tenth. 9.1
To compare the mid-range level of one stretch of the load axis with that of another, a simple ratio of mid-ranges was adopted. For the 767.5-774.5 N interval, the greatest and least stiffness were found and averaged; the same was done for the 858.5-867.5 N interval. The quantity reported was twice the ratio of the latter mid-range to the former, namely 2.2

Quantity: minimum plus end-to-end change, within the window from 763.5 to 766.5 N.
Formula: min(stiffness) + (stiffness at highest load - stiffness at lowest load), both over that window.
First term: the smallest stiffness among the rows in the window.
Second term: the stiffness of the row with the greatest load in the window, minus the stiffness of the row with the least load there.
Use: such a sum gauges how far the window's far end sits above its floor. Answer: 7.4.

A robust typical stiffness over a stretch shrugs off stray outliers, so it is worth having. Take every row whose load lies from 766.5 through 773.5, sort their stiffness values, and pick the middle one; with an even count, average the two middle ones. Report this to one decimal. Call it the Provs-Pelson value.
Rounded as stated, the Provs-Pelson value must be 7.2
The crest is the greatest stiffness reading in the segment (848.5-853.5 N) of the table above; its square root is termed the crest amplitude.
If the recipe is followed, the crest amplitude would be 2.89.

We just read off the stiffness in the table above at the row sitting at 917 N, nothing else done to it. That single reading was 11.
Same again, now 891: 10.7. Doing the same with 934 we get 9.75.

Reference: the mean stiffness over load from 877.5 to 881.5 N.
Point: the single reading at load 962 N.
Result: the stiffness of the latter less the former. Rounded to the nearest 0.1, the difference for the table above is -1.6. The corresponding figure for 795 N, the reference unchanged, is -3.6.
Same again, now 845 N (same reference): -3.0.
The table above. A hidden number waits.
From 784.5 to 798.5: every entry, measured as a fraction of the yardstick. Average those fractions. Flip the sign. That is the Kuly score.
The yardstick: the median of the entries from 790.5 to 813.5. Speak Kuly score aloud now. -0.97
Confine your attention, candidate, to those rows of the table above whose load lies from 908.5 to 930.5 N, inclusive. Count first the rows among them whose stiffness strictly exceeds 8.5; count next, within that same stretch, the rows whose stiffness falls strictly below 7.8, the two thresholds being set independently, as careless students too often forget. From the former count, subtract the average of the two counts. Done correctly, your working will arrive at 11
